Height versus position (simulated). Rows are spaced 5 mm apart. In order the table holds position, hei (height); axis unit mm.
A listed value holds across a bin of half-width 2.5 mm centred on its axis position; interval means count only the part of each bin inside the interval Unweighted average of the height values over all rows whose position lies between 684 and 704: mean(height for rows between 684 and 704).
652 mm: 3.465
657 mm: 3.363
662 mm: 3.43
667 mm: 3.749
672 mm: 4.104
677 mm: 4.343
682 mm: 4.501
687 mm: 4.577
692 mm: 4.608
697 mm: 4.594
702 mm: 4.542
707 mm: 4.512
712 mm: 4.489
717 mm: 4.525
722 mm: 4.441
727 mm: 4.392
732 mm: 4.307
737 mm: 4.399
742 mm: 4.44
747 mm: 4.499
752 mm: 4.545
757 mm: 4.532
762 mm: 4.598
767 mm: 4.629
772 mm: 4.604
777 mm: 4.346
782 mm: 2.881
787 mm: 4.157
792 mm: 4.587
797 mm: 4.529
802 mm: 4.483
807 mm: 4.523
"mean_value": 4.58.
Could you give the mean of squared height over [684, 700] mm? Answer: 21.1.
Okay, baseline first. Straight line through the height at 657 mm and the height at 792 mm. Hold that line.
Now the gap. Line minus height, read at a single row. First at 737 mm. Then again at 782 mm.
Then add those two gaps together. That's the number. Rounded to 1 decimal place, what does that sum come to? 1.3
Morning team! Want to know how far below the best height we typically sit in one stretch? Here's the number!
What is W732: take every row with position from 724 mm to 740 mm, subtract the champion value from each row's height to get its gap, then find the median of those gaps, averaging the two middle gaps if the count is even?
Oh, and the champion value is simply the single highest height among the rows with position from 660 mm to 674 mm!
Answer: 0.29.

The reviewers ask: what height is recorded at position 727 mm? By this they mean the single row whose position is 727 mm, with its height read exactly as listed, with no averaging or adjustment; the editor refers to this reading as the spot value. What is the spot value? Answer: 4.392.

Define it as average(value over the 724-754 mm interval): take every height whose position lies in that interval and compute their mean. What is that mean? 4.43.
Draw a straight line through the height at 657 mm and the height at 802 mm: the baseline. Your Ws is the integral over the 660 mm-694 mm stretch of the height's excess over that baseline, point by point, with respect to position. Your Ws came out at 23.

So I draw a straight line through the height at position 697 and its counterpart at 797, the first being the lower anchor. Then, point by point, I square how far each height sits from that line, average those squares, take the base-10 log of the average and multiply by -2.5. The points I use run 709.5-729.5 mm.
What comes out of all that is 4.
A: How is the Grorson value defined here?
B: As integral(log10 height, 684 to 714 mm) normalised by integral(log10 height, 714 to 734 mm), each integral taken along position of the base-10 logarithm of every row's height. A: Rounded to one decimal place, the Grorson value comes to 1.5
